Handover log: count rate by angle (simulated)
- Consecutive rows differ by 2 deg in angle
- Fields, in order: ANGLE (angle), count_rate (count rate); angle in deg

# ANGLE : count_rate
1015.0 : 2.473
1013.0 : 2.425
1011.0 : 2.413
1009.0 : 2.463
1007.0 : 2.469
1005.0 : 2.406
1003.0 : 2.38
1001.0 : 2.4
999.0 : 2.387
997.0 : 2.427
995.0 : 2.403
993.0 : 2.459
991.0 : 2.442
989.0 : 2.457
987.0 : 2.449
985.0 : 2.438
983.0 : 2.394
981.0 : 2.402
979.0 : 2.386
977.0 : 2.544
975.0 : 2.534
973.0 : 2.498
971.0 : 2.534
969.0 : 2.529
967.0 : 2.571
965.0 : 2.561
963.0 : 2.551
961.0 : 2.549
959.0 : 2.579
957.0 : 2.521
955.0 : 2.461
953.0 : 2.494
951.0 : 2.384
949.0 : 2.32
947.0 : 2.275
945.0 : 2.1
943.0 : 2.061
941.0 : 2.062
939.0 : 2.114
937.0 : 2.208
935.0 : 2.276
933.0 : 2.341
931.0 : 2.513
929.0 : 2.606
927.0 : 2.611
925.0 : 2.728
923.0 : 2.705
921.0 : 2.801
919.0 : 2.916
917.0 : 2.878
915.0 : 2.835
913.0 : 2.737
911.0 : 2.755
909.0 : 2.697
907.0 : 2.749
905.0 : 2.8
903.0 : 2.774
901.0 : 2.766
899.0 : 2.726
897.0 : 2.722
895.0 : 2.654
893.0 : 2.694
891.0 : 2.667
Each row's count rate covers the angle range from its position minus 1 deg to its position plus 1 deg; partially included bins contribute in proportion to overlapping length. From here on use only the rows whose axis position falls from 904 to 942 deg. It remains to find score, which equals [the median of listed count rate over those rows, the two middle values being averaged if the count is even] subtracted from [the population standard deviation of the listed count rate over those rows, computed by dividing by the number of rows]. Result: -2.45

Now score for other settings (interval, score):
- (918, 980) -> -2.31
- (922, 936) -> -2.44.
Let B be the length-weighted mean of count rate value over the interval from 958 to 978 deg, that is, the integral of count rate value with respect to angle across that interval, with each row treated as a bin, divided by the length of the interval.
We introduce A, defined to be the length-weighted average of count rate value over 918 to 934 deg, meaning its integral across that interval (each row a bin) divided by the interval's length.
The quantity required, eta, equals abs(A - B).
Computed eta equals 0.11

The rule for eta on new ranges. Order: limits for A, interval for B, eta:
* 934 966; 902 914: 0.41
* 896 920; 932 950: 0.58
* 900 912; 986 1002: 0.33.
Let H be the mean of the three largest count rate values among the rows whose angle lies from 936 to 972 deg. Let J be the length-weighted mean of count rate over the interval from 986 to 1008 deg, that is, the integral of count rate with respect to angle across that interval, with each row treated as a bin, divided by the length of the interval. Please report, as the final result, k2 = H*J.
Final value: 6.2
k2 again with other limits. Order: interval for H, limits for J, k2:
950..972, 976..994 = 6.3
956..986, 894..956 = 6.6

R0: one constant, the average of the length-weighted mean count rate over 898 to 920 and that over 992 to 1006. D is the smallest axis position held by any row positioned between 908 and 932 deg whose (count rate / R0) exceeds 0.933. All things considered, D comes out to 909.0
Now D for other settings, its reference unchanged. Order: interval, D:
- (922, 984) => 923.0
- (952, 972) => 953.0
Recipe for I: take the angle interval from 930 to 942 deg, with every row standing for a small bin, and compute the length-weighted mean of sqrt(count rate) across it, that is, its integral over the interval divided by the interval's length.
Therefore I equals 1.50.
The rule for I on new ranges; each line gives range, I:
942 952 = 1.49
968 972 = 1.59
